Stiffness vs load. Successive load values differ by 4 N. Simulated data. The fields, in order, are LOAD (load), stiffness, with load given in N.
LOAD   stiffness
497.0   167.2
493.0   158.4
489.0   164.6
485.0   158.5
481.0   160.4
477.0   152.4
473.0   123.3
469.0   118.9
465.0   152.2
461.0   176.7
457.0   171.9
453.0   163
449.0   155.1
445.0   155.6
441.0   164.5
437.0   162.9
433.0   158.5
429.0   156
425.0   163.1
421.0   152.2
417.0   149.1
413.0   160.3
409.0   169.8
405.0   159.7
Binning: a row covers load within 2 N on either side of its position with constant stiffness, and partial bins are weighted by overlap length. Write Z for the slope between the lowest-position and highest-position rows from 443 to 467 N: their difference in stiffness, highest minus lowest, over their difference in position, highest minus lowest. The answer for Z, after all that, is -0.2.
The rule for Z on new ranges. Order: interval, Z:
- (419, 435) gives 0.5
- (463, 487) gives 0.3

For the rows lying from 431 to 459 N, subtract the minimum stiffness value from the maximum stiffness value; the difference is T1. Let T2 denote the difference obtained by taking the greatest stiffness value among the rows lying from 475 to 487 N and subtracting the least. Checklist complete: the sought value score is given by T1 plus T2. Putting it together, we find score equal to 25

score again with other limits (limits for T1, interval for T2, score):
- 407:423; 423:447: 30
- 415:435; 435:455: 23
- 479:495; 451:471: 64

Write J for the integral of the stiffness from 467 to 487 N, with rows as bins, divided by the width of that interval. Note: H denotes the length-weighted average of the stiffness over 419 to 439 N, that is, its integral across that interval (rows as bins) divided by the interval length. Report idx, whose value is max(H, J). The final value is 159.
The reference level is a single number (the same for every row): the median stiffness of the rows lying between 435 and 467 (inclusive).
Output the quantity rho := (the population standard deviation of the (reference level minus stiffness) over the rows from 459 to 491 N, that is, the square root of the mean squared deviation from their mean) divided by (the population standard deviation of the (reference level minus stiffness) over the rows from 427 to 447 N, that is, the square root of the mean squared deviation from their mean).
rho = 5.2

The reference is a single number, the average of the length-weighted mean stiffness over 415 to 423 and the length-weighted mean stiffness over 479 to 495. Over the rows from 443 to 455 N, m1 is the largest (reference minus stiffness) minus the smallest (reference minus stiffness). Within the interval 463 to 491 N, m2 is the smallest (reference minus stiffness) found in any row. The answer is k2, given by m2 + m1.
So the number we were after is -1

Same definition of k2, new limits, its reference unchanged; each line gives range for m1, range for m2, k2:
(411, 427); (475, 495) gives 5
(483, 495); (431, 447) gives -3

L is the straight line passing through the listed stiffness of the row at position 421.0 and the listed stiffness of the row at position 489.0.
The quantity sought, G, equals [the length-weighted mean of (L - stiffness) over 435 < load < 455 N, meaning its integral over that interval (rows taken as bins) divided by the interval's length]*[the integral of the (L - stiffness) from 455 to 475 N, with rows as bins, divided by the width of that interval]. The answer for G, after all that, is -42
